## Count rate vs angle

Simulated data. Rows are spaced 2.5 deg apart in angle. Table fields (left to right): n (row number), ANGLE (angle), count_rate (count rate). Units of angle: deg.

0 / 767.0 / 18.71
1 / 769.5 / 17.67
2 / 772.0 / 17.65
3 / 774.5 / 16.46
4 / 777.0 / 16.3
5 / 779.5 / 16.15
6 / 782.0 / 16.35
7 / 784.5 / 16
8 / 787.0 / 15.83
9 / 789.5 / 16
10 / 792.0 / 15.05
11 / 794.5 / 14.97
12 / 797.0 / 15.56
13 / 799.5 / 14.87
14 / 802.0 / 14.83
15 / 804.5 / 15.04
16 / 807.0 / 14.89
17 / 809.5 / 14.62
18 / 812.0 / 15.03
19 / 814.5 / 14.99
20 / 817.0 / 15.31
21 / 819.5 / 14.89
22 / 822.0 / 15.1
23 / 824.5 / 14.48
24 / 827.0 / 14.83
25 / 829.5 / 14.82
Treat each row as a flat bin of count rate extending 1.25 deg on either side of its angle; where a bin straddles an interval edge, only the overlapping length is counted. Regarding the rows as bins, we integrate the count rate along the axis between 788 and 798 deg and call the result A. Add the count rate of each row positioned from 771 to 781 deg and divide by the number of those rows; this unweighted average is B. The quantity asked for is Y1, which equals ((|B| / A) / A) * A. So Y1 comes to 0.108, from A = 154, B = 16.6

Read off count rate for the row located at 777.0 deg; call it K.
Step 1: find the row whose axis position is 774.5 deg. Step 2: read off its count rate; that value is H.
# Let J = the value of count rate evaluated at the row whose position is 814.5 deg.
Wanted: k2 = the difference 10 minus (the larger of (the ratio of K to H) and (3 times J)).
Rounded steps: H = 16.46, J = 14.99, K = 16.3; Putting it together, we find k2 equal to -35.0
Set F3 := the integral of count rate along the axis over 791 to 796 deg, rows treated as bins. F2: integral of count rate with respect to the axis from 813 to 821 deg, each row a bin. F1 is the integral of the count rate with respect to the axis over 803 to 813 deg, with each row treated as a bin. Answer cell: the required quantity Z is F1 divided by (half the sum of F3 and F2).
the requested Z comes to 1.52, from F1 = 149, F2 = 121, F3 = 75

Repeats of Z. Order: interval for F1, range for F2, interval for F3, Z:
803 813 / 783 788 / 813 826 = 1.09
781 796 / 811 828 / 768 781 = 0.99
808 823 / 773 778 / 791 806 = 1.46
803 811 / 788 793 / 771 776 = 1.46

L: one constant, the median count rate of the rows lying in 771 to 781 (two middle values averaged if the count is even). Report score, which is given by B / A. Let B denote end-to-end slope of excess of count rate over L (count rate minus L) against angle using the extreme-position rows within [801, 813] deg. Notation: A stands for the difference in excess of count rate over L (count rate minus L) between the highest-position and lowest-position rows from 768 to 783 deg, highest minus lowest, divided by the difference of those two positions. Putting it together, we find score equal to -0.2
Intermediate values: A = -0.11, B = 0.020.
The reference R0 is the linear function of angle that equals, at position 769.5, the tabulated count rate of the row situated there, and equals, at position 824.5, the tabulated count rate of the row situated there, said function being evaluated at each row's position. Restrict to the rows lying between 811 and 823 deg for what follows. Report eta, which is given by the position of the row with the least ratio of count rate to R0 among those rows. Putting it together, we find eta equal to 812.0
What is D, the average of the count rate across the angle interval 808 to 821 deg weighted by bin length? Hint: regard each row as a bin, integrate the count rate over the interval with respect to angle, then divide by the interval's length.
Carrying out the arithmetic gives 15.0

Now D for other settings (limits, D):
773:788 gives 16.2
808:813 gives 14.8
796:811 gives 15.0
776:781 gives 16.2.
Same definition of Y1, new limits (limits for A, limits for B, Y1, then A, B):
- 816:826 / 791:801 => 0.101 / 149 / 15.1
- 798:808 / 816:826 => 0.100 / 149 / 14.9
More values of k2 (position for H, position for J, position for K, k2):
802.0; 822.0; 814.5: -35.3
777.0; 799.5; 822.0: -34.6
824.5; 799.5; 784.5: -34.6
